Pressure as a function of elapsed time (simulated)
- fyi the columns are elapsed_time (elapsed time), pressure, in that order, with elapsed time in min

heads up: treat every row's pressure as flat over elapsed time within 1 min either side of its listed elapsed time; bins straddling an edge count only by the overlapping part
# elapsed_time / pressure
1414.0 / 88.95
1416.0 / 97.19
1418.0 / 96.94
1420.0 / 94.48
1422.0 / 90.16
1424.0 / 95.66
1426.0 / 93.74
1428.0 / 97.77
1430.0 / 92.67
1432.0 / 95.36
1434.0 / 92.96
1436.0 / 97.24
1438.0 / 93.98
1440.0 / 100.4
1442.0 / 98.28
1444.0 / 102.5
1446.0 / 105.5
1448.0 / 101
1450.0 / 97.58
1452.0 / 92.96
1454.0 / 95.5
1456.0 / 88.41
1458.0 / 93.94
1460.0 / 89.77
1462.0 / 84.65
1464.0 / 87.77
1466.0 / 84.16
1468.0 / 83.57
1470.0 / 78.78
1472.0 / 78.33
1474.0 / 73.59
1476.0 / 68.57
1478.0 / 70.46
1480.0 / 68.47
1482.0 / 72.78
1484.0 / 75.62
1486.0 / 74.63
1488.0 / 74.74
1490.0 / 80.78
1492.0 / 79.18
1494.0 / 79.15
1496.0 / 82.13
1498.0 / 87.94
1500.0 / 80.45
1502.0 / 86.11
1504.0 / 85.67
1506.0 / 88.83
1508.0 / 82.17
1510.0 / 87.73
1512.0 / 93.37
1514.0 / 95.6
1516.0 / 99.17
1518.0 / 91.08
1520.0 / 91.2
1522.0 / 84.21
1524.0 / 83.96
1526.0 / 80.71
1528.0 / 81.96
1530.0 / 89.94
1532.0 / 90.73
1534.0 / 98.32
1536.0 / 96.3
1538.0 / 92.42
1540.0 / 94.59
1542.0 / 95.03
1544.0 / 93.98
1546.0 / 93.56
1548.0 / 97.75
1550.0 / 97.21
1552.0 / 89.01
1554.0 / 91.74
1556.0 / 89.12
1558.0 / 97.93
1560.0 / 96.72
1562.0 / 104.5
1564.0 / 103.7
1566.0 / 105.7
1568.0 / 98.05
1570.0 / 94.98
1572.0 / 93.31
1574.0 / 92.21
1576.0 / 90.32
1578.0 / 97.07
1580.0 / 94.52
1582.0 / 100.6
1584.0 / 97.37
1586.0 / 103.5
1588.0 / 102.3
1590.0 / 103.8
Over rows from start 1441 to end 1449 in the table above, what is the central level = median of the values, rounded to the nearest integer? 102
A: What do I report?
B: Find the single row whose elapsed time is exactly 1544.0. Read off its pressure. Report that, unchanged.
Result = 93.98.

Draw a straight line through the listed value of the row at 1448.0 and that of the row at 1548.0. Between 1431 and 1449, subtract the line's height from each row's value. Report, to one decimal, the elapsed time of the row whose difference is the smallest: 1434.0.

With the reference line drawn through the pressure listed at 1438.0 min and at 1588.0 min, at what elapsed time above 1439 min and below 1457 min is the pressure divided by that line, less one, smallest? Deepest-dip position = 1456.0 min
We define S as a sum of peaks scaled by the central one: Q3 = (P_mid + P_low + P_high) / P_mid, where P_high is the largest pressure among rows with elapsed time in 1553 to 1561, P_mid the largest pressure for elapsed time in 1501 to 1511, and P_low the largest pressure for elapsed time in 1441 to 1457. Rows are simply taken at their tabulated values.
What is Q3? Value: 3.29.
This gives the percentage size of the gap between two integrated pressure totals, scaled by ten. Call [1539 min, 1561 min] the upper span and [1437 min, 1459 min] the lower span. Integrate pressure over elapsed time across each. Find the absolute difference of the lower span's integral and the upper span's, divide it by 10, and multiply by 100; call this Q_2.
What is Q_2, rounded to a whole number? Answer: 668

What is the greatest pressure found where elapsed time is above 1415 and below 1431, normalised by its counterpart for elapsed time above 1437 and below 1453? 0.93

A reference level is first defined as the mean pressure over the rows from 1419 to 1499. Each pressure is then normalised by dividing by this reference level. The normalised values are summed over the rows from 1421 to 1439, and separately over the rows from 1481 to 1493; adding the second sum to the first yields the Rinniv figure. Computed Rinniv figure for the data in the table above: 15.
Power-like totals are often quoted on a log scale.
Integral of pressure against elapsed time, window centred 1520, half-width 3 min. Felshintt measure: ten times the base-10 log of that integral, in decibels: 27.3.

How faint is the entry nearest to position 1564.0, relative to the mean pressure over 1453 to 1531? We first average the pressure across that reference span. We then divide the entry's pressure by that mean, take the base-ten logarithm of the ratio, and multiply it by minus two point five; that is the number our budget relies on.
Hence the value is -0.24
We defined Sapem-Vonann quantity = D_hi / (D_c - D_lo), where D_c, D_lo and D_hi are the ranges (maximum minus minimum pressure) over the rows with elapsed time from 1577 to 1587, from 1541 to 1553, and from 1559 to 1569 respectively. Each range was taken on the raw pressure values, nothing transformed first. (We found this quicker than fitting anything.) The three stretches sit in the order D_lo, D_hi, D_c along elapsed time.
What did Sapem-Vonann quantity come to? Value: 37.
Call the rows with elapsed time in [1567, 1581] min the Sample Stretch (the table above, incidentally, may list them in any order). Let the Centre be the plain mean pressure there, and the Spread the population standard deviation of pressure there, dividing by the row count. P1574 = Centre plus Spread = 97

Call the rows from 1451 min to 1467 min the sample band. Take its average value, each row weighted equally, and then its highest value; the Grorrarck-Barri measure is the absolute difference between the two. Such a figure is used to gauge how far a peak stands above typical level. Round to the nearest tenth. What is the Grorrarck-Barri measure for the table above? 5.9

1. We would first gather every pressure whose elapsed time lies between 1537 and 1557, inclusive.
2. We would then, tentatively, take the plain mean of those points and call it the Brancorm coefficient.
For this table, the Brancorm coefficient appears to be 93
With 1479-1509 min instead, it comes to 80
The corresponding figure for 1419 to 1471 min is 93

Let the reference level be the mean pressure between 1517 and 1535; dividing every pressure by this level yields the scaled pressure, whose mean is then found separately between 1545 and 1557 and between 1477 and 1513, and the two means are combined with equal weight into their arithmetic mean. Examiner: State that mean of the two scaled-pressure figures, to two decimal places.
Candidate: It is 0.99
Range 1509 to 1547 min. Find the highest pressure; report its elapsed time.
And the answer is 1516.0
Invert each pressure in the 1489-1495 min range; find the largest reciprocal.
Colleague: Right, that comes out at 0.0126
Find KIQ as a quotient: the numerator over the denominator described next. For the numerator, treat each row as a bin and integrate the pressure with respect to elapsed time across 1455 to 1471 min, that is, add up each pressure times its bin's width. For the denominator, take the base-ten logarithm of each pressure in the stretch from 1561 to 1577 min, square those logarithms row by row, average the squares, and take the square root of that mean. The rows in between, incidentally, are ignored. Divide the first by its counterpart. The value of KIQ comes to 695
